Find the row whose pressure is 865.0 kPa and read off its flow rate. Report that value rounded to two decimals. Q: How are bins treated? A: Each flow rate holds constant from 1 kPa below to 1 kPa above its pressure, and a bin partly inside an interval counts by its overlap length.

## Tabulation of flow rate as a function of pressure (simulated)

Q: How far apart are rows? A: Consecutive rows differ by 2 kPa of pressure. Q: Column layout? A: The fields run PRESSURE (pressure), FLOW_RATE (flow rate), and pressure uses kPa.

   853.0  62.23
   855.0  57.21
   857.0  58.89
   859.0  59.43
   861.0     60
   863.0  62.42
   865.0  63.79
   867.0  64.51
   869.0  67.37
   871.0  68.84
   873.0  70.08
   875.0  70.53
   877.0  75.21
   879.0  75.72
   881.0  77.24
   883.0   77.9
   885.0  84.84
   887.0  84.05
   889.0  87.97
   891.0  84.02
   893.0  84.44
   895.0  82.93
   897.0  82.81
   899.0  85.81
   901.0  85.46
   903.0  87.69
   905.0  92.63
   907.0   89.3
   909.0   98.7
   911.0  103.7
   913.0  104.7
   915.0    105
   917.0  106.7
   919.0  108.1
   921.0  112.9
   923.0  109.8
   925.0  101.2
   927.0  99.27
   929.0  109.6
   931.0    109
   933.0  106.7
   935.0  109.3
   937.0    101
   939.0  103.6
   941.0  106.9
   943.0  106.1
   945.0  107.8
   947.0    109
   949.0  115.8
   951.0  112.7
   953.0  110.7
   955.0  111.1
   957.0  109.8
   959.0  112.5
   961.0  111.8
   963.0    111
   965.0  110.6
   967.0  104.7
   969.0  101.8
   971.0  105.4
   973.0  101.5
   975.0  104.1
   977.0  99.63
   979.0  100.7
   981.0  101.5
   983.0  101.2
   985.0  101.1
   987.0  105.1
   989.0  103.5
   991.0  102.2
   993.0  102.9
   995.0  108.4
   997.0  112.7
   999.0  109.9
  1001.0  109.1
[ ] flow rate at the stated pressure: 63.79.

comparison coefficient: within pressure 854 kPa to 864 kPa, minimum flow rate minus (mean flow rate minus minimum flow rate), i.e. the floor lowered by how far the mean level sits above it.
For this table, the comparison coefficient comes 55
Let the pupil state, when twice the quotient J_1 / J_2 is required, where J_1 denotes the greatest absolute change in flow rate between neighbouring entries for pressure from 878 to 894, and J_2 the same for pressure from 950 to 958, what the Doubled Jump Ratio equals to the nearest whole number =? 7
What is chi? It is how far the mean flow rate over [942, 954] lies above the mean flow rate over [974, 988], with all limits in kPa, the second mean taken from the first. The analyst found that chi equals 8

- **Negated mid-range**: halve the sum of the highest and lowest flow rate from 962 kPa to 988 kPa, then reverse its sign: -105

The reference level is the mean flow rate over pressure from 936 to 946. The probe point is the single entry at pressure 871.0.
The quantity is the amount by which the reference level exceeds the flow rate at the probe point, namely 36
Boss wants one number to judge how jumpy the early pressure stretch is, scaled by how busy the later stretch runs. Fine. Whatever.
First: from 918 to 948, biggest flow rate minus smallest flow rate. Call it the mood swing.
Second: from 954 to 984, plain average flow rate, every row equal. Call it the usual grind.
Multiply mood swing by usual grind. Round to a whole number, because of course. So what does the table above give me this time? 1442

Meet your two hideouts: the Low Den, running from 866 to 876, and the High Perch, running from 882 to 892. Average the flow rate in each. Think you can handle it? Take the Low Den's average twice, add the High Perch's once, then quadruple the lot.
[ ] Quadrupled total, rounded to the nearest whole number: 881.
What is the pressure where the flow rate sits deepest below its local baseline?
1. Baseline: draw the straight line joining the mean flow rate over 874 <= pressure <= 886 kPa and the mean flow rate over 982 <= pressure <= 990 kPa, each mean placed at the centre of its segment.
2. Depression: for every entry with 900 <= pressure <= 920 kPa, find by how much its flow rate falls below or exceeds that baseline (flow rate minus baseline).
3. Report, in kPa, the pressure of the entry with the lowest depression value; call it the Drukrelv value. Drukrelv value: 901.0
